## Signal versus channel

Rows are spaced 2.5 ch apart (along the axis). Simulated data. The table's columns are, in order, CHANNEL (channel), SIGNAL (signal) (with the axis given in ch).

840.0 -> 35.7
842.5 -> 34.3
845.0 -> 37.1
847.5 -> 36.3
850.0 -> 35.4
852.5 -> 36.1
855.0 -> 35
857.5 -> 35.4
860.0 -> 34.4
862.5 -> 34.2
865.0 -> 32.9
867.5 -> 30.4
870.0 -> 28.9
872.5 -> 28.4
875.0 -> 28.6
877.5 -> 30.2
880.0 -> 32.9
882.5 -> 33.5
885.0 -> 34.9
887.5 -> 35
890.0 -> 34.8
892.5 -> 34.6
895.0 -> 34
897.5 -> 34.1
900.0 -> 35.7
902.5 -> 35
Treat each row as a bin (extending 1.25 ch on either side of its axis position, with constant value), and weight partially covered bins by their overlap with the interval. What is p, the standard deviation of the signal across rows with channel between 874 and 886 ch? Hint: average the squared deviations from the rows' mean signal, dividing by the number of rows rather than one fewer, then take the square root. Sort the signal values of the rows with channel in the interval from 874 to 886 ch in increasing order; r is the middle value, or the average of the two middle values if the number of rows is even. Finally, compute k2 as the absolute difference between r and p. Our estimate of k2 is 31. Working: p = 2.3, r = 32.9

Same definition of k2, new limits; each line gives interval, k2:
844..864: 34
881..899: 34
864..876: 27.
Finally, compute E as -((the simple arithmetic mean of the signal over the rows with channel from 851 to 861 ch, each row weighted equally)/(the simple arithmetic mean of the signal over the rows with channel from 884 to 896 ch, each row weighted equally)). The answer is -1.02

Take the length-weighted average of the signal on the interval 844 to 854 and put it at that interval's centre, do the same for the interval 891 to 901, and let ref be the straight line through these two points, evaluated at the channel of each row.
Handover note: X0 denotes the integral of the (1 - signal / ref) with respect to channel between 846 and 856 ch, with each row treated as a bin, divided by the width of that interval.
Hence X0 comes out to 0.01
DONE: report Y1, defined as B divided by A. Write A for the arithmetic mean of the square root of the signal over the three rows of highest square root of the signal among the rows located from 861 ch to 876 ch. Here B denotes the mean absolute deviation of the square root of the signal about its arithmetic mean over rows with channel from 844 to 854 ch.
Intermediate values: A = 5.70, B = 0.04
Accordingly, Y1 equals 0.007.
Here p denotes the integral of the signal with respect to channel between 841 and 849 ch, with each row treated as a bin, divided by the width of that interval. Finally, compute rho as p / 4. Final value 8.97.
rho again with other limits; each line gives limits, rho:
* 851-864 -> 8.75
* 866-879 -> 7.36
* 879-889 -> 8.53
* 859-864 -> 8.56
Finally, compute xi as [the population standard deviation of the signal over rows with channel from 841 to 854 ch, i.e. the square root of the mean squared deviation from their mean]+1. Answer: 1.9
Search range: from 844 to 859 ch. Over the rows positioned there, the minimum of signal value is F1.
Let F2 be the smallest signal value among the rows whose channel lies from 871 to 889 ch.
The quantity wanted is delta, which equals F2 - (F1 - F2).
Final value 22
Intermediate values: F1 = 35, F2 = 28.4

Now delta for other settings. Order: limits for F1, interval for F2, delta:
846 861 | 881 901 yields 33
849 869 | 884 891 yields 39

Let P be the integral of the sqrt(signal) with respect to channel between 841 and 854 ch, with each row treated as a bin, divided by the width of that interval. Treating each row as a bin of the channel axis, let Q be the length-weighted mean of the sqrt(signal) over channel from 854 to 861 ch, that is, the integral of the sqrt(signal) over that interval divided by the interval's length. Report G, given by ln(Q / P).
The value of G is -0.012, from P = 6.0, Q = 5.91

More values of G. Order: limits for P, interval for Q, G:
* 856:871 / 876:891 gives 0.010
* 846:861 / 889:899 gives -0.015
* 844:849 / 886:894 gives -0.026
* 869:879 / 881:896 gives 0.084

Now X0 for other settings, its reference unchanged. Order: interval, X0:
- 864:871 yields 0.14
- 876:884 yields 0.08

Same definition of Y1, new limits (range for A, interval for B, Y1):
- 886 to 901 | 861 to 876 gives 0.030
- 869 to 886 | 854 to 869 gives 0.021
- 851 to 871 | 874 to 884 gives 0.029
